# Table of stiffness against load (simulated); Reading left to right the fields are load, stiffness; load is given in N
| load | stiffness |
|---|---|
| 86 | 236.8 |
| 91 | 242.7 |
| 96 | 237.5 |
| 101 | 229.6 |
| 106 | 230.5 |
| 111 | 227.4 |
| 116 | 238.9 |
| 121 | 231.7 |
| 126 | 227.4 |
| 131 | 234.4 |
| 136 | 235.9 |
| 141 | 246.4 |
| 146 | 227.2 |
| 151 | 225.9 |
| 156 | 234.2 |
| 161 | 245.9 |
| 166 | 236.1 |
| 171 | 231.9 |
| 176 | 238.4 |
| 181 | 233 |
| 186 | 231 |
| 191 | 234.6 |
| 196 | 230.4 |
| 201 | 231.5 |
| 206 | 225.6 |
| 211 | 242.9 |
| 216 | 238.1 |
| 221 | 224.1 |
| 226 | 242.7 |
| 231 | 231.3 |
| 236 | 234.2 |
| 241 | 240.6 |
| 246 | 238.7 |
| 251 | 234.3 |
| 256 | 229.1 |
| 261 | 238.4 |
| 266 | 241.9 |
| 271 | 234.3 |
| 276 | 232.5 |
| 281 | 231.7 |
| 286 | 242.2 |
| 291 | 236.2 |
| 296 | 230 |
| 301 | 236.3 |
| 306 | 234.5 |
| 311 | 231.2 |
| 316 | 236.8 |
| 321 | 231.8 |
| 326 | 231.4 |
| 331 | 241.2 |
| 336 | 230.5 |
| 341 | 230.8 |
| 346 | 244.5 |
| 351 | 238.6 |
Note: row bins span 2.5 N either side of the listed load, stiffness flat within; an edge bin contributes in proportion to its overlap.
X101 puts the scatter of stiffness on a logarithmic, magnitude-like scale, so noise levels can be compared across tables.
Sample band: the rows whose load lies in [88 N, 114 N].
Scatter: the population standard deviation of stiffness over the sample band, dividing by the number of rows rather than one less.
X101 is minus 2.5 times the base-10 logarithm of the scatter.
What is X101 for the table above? -1.89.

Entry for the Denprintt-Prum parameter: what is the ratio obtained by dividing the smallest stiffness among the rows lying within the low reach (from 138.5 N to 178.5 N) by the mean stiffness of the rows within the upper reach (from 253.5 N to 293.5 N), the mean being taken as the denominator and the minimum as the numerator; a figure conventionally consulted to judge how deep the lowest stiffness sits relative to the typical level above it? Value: 0.958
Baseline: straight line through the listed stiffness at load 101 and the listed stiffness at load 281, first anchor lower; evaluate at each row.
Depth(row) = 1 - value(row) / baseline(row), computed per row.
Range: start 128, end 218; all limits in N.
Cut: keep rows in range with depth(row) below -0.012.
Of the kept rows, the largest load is 216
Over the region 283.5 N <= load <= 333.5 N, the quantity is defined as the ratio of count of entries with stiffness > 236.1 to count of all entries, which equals 0.50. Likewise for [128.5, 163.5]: 0.29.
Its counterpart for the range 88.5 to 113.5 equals 0.40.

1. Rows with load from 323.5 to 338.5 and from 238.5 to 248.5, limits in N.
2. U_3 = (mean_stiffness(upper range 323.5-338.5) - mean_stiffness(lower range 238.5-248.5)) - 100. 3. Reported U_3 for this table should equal -105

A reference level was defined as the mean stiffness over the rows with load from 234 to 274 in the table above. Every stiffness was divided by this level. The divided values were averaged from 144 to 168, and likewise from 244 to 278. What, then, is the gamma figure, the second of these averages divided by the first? 1.01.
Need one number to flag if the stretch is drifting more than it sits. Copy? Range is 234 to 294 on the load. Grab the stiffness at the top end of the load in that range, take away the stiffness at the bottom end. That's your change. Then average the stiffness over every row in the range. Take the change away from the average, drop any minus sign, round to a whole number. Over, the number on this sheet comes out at 234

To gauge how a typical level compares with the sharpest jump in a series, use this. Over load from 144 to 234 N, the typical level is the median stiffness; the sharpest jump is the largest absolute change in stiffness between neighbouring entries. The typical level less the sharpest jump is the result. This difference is 214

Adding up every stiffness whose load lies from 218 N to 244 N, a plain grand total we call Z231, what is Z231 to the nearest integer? 1173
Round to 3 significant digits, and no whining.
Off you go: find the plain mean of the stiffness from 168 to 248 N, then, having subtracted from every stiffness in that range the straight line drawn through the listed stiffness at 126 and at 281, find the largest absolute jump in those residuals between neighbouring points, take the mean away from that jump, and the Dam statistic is -216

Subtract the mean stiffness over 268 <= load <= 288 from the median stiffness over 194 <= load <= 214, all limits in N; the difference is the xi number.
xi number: -4.2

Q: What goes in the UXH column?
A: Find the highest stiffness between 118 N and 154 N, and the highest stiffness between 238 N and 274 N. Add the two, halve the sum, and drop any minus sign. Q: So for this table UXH 244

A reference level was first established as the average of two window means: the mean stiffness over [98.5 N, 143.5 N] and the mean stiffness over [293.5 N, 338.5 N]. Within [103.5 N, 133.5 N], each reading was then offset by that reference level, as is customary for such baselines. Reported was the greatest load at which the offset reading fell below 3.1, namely 131 N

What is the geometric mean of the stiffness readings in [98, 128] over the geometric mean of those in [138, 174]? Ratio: 0.981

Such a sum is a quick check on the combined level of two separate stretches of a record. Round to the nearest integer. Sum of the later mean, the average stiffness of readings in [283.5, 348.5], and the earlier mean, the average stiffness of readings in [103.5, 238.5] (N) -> 469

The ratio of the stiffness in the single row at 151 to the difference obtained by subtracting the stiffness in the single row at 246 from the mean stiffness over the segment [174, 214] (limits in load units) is -43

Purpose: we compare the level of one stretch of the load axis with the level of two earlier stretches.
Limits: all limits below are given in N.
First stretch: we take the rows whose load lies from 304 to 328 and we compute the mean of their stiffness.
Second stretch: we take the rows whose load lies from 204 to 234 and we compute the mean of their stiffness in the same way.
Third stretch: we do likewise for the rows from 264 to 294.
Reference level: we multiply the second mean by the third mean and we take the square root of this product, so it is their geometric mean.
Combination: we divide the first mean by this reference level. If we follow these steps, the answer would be 0.991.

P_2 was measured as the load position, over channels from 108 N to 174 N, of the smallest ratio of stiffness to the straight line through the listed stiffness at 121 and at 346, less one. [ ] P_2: 151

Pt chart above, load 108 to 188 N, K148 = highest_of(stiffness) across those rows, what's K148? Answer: 246.4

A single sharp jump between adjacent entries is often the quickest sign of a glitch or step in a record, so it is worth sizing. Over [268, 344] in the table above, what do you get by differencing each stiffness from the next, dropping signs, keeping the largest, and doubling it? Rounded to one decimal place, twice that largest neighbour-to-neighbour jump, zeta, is 21.4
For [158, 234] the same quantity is 37.2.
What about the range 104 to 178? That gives 38.4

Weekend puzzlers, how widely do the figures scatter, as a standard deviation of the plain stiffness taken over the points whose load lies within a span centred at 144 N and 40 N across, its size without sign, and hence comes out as 8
